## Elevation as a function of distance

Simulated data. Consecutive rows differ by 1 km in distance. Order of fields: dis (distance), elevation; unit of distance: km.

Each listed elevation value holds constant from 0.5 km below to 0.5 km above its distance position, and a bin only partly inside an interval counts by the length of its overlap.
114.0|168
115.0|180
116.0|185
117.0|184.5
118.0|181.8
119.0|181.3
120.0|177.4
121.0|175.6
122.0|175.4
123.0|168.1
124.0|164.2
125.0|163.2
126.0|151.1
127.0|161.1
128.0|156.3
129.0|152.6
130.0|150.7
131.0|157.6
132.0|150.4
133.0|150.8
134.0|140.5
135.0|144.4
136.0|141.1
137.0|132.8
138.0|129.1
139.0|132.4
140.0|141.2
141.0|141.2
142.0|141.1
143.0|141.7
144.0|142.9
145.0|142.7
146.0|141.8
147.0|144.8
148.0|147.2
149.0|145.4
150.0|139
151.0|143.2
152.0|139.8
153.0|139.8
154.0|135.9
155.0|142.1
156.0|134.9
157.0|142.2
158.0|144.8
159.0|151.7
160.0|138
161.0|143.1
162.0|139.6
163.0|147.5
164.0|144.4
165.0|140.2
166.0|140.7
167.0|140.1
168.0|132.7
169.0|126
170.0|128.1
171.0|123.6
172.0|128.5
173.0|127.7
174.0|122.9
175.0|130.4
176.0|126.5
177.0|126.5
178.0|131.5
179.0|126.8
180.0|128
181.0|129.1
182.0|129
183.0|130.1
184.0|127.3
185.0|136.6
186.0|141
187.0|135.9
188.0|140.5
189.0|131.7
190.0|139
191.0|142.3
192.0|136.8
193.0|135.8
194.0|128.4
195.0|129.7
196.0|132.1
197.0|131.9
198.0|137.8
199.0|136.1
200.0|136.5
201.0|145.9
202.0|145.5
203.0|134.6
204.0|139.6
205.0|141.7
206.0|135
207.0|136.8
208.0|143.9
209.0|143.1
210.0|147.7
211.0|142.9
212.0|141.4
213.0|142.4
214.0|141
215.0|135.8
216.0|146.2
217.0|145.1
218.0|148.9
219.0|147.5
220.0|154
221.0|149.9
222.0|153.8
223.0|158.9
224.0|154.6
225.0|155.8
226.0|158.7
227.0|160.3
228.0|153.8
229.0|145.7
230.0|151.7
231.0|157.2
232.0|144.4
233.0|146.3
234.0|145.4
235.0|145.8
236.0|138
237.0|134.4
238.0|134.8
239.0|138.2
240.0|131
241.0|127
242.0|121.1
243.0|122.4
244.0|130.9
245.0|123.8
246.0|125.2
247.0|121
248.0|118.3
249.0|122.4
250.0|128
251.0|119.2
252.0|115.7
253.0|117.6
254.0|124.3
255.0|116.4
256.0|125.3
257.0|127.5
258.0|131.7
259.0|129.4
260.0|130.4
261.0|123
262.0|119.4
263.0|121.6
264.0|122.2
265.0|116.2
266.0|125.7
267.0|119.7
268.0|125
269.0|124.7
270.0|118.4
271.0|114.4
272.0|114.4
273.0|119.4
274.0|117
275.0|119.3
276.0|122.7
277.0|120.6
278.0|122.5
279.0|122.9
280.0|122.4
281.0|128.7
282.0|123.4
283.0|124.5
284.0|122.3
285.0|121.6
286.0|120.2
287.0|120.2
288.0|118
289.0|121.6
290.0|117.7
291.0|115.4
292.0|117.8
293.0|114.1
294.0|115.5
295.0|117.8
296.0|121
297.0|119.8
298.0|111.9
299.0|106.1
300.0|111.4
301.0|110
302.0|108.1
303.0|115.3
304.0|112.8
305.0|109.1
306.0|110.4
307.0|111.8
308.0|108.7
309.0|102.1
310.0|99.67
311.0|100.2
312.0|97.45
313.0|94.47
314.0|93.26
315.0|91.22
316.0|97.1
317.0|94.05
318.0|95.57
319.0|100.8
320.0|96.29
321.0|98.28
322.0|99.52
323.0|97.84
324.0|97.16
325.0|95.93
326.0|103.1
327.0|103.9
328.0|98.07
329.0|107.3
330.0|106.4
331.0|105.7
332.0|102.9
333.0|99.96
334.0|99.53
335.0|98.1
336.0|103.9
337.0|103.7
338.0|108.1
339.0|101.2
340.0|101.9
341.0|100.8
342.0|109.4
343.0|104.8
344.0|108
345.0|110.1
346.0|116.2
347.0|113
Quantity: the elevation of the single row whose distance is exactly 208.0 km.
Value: 143.9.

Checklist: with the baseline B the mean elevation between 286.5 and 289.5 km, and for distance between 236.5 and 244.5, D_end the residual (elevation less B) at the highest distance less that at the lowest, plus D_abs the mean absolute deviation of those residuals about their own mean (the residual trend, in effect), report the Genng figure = 1.4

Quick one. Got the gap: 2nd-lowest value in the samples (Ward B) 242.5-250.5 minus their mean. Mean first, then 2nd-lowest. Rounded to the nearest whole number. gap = -3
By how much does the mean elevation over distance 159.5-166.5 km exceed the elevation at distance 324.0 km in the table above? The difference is 45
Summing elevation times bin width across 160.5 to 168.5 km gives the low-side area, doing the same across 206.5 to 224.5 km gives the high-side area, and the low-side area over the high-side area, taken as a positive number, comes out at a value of 0.43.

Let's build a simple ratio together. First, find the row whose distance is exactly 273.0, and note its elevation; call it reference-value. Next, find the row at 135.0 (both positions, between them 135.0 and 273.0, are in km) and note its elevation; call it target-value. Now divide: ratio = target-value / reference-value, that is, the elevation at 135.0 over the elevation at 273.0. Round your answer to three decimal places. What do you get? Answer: 1.209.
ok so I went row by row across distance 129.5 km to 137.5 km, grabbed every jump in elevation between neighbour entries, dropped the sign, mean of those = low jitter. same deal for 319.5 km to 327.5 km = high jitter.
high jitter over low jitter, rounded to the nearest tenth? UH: 0.4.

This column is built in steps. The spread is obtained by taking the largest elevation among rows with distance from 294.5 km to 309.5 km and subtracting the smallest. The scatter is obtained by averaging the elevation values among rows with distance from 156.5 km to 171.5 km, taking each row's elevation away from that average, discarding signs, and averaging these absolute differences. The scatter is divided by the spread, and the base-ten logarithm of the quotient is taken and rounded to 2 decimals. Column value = -0.49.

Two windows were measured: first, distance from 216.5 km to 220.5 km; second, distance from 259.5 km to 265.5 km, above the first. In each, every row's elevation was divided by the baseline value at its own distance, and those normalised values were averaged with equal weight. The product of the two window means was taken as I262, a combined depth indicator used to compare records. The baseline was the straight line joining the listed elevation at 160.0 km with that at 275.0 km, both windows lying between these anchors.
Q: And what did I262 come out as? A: 1.17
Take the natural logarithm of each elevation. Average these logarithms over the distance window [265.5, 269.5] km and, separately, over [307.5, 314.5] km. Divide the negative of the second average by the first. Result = -0.954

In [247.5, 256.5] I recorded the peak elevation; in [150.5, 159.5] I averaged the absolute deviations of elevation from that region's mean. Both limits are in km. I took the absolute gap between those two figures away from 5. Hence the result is -119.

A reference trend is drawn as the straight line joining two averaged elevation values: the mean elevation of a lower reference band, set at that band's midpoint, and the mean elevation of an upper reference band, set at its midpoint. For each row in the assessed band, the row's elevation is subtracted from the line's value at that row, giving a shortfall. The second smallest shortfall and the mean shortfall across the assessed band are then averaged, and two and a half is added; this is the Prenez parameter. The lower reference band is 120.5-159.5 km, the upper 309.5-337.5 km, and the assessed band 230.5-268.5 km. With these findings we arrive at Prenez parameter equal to -14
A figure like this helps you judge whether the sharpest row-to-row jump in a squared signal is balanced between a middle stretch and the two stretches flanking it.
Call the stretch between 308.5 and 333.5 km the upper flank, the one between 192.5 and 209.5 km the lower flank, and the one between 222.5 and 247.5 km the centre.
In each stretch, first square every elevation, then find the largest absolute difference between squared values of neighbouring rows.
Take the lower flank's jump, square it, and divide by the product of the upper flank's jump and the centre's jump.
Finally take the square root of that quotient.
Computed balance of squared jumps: 1.13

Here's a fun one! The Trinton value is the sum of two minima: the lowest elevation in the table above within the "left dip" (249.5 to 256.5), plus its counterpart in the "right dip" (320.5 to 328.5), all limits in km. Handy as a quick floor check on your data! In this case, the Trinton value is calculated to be 212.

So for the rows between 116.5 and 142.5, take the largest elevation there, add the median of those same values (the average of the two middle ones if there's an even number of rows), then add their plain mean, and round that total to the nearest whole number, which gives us 492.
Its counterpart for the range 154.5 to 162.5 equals 436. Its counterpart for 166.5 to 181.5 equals 397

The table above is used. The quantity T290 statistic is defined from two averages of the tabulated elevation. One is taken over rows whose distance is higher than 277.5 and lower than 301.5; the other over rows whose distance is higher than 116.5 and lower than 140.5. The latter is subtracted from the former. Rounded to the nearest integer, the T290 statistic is -38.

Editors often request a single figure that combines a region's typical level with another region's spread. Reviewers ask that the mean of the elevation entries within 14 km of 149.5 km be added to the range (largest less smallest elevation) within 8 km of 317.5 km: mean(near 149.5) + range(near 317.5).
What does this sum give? 151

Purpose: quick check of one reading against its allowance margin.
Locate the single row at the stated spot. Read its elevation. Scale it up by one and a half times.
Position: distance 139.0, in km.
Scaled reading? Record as 199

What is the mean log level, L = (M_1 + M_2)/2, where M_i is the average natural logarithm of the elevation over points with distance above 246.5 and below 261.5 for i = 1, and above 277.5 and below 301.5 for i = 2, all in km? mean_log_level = 4.79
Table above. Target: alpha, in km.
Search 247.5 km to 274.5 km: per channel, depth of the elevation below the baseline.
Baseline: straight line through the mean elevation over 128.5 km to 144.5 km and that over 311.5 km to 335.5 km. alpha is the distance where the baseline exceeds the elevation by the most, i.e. 252.0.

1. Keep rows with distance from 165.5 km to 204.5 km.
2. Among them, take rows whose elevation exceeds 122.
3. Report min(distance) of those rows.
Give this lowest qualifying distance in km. 166.0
